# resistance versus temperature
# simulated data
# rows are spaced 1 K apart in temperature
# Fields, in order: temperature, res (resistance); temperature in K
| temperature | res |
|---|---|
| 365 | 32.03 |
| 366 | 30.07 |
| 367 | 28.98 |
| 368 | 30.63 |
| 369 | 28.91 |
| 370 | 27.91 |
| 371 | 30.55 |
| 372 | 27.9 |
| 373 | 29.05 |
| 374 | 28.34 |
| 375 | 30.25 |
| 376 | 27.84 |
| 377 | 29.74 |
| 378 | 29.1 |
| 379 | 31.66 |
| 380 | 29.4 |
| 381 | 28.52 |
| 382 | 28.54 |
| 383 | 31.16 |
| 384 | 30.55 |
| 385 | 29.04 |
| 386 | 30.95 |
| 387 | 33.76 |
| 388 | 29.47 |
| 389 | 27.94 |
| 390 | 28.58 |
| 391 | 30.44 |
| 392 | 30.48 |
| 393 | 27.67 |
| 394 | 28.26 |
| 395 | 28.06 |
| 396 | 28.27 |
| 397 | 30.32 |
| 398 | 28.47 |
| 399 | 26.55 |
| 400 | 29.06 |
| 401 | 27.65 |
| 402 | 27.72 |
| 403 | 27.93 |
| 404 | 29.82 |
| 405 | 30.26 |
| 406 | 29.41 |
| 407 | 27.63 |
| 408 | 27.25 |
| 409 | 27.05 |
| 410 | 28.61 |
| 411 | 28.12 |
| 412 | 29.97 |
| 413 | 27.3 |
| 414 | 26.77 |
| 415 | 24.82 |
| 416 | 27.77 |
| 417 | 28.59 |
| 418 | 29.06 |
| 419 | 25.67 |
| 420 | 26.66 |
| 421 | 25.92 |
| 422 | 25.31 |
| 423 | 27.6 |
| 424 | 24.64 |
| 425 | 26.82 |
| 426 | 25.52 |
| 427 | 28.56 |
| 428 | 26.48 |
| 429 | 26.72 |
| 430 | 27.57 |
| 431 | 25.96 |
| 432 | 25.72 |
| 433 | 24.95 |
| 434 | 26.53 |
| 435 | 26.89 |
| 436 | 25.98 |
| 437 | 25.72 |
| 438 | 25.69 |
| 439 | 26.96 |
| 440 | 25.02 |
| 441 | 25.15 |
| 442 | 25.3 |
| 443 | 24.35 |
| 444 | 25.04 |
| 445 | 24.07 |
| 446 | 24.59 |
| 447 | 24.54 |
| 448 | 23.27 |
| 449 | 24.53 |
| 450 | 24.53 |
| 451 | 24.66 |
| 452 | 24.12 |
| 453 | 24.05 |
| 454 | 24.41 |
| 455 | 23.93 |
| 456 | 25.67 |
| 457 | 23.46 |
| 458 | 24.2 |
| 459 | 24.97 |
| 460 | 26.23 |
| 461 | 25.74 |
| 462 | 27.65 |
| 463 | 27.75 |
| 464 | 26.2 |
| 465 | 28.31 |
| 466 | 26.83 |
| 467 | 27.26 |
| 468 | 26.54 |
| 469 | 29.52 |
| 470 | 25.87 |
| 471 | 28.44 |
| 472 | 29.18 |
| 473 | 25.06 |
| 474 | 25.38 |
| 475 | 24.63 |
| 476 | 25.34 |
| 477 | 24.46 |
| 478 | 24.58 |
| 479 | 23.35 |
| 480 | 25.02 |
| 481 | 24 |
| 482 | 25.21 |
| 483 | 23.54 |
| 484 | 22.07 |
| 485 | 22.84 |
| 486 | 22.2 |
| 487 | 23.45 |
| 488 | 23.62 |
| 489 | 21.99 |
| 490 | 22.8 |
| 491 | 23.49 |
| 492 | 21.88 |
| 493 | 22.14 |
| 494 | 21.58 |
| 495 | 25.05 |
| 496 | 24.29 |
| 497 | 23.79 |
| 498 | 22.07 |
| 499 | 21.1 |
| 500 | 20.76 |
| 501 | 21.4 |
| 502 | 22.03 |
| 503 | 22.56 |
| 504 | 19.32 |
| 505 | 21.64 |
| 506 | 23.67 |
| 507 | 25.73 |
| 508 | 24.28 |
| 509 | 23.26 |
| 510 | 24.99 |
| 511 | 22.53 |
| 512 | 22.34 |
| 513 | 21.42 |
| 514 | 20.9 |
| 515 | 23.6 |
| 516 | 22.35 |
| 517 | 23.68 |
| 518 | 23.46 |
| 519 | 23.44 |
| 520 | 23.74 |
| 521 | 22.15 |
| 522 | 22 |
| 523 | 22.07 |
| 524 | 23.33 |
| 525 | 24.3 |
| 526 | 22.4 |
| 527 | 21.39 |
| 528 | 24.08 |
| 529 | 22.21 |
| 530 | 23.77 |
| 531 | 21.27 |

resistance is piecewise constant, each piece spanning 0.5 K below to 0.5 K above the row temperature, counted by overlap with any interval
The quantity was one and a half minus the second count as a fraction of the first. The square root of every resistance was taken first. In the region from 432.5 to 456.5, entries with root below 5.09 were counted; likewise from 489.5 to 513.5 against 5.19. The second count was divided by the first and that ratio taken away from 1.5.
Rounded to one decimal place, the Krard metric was 0.3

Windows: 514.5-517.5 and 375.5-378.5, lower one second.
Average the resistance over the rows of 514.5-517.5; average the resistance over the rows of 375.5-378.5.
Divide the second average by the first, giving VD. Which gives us 1.24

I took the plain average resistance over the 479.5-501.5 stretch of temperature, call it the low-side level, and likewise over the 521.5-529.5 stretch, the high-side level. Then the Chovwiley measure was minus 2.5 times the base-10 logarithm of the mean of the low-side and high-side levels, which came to -3.40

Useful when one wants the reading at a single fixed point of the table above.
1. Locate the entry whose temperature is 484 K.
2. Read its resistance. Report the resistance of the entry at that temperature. 22.07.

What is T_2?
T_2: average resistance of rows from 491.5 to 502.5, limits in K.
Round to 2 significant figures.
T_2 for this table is 22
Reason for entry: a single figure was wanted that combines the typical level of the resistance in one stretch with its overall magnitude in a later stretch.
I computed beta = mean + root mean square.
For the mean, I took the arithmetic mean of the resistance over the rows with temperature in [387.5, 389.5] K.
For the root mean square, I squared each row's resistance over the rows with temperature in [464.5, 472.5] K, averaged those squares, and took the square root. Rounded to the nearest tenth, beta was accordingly 56.5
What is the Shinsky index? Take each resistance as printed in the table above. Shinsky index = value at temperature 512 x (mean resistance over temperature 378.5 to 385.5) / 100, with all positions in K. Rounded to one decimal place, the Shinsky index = 6.7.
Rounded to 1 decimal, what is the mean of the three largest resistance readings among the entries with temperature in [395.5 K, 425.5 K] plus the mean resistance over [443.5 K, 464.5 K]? 55.1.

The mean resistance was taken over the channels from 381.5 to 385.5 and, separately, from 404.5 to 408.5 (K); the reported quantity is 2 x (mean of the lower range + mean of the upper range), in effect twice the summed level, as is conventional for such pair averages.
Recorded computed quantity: 117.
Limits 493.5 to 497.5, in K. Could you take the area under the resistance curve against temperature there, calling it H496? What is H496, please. 95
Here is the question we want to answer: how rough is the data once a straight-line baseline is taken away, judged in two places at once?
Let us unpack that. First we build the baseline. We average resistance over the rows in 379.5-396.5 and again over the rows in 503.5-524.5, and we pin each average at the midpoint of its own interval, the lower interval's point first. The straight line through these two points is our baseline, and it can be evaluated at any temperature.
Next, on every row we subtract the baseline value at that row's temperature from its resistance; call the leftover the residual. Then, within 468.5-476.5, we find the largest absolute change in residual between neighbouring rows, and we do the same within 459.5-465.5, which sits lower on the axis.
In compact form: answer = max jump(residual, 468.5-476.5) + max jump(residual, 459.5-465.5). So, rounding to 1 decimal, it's 6.2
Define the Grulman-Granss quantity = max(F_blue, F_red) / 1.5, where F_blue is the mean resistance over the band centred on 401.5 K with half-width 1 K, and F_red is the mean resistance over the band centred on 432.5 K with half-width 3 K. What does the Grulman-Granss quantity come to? 18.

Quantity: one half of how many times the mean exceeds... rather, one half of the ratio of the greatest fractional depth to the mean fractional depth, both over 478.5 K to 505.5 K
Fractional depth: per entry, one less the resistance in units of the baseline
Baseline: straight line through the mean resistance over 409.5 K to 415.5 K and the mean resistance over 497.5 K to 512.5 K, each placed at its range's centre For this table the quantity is 3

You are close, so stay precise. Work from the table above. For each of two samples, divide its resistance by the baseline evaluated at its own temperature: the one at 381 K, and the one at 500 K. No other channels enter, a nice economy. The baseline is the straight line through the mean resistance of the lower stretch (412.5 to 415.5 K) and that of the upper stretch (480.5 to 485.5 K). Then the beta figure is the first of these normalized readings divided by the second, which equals 1.14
